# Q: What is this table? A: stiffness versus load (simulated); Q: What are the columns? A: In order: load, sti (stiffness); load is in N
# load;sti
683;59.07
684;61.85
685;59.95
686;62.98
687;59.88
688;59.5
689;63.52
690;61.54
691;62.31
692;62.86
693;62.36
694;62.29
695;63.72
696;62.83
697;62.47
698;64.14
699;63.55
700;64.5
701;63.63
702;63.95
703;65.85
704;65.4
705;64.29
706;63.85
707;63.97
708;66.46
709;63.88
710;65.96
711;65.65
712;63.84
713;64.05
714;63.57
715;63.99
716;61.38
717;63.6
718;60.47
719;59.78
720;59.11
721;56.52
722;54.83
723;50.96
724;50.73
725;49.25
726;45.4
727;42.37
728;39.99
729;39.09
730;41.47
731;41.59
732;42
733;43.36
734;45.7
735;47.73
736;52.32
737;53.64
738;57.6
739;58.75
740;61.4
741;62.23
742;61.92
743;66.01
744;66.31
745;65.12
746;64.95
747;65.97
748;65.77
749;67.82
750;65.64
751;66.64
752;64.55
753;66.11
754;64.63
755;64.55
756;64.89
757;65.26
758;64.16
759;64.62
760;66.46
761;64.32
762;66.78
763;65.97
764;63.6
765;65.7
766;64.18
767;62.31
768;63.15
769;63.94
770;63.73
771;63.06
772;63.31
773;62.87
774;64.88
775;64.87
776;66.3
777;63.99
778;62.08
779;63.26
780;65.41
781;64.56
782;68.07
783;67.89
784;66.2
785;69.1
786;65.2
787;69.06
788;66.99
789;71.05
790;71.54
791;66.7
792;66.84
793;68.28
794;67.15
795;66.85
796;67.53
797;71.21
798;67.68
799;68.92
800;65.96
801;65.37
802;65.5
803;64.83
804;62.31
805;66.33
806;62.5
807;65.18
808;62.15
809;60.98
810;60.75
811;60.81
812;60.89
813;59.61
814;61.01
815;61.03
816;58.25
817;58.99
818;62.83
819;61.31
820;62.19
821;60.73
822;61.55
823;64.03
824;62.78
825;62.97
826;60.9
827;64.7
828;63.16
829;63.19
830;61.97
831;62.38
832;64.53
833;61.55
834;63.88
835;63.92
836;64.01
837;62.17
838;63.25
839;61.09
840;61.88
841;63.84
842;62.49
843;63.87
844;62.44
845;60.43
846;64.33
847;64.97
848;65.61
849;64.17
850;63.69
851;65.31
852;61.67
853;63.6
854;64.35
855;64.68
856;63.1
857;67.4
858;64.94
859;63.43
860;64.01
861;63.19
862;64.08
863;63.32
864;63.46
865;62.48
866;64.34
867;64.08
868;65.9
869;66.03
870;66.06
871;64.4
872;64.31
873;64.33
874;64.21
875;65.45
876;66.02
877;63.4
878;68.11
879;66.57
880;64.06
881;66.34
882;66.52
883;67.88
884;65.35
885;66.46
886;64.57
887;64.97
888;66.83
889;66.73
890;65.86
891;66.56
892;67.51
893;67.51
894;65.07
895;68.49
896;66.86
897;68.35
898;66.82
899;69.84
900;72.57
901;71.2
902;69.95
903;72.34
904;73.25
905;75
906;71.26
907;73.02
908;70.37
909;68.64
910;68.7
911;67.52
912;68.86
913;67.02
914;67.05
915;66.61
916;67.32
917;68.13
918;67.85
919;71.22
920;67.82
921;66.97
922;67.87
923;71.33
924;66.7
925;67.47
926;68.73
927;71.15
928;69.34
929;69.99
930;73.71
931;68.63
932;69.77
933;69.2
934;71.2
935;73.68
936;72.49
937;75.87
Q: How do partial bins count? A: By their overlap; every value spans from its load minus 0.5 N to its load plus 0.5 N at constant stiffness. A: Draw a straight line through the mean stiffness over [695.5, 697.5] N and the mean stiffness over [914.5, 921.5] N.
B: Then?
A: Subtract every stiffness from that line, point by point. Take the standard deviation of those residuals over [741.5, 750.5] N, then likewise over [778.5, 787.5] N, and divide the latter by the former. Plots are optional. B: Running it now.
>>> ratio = 1.3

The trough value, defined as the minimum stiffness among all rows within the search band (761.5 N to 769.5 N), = 62.31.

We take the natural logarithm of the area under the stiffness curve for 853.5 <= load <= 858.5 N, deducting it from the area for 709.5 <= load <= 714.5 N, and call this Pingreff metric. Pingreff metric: 317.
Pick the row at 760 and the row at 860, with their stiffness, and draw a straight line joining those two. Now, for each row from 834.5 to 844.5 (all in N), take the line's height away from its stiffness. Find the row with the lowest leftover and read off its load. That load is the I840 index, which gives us 839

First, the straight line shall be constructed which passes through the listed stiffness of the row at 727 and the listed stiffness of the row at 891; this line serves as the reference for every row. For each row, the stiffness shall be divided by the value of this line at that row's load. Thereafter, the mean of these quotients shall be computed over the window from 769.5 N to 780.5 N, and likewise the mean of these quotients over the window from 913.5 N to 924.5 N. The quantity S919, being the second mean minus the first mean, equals -0.33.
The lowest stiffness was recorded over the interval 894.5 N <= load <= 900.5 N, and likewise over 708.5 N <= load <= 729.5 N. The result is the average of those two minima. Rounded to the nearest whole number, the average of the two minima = 53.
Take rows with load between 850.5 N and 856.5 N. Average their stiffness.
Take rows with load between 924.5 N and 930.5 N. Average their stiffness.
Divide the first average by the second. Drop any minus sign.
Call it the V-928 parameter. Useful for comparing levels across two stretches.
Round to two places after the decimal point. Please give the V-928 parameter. 0.91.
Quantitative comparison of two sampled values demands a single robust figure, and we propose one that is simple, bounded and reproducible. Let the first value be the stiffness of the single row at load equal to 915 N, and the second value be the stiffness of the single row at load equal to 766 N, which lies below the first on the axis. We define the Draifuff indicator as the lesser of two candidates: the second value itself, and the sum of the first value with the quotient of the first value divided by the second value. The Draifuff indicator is 64.2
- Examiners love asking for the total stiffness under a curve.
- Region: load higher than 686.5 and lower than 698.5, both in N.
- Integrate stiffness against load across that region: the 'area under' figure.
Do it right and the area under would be 747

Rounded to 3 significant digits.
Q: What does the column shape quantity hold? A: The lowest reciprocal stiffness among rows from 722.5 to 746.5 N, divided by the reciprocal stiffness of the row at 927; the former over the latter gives 1.07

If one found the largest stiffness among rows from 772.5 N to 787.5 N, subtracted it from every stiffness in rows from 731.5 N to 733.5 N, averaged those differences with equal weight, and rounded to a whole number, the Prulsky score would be -26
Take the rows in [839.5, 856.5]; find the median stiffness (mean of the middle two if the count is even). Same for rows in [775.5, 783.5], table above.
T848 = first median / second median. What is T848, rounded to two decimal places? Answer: 0.98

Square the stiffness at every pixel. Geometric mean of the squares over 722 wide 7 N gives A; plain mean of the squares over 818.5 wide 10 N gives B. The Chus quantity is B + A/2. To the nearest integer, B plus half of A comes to 5222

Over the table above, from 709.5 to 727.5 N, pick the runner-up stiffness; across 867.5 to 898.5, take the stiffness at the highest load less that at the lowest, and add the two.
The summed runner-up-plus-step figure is 66.6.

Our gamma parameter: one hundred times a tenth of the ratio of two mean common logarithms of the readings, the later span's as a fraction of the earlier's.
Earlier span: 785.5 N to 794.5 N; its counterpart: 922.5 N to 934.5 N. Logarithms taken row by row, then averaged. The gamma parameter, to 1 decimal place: 10.1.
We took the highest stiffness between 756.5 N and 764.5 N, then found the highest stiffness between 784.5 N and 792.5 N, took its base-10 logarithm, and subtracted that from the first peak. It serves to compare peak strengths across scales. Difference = 64.9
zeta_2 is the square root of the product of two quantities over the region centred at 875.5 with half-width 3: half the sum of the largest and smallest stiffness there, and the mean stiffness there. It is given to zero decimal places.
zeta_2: 66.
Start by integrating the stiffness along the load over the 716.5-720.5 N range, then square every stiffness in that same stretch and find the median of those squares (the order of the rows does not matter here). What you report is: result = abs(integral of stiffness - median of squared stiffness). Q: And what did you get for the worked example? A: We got 3372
